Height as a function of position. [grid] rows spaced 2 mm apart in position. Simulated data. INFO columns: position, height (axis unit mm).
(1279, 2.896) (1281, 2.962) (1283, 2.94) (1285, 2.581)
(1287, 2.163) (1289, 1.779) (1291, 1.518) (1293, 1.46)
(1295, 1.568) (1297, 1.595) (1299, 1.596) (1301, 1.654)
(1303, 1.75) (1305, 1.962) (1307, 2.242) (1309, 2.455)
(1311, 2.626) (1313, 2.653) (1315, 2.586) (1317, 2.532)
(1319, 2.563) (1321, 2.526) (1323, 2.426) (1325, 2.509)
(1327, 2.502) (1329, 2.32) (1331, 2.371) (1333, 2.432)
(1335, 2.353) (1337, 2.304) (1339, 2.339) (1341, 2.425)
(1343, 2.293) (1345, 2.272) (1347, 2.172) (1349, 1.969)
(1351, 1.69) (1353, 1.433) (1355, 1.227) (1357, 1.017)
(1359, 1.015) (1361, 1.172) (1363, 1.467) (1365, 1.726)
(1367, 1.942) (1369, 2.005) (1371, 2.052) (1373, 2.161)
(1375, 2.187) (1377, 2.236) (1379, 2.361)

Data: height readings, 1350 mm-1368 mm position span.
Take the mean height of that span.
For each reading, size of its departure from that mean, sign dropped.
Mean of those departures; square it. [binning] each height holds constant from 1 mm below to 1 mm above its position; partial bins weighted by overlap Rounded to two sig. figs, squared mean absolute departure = 0.072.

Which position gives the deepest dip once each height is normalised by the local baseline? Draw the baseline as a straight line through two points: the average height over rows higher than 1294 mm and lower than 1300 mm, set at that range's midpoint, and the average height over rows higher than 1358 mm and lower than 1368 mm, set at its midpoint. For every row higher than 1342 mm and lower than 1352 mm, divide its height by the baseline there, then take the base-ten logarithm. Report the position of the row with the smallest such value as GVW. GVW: 1351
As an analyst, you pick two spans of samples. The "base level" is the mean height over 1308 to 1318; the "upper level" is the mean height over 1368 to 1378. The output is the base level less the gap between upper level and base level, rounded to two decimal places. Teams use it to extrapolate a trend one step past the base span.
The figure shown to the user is 3.01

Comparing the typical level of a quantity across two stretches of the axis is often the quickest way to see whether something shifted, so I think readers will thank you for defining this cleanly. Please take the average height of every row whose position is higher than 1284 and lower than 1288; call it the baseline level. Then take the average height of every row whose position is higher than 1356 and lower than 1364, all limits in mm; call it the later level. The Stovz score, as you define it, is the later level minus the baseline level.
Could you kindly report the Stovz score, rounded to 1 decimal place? -1.2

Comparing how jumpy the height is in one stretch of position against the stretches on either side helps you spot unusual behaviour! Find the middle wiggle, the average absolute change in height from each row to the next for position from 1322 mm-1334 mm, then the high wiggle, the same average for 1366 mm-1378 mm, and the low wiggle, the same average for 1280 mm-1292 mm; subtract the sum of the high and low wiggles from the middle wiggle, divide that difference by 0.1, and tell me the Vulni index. -2.7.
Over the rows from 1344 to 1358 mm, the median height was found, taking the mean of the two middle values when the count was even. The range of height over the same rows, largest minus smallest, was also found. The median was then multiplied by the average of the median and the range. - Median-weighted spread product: 2.5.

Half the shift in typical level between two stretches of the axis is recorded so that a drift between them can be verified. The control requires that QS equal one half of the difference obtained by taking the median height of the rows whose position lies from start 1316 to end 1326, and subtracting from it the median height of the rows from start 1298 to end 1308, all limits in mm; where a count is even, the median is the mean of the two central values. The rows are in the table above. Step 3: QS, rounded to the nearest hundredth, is 0.39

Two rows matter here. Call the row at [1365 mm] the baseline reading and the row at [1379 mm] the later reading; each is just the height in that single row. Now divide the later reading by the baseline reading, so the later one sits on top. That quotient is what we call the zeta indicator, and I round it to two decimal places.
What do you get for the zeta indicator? 1.37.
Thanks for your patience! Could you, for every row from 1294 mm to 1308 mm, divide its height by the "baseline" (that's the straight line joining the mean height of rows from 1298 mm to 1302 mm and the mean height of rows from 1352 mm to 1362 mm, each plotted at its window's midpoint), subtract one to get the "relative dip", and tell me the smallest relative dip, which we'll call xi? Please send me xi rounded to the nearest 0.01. -0.06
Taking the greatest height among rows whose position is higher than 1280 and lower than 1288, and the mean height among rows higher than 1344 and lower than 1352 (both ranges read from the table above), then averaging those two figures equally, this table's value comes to 2.49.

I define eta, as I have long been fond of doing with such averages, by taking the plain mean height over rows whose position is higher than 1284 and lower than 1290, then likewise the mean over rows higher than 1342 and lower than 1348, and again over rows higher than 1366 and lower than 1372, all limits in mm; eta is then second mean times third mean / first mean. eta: 2.07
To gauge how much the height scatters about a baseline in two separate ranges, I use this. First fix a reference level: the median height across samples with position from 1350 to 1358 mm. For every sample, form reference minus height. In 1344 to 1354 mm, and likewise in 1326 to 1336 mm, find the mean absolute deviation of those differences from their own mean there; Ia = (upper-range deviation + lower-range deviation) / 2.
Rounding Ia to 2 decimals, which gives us 0.17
